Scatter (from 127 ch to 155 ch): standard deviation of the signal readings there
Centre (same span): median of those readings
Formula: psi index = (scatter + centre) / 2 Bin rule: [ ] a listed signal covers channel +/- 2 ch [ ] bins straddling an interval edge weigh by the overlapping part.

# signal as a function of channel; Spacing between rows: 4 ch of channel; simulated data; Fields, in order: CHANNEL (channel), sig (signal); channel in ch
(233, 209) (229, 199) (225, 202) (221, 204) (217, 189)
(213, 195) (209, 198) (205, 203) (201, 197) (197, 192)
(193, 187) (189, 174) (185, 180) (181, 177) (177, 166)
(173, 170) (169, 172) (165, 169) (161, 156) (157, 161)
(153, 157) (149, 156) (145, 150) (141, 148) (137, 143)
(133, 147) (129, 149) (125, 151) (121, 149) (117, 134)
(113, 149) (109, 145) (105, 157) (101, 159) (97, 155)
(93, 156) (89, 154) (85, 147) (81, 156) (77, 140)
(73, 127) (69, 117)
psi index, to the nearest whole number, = 77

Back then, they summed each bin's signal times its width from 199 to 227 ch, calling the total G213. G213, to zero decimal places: 5552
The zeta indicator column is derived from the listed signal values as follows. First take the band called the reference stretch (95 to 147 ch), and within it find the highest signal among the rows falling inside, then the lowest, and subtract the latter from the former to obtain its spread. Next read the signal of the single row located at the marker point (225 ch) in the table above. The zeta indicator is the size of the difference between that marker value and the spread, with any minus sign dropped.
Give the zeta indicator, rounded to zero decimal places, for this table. 177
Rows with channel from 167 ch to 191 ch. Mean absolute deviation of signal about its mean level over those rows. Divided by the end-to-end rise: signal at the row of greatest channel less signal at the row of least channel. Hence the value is 1.9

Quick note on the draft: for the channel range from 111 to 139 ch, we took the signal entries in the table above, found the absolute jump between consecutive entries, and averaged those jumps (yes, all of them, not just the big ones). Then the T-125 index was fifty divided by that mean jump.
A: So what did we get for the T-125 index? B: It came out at 7.5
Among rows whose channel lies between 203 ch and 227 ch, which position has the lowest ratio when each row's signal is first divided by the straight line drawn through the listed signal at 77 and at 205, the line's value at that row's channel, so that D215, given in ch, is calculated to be 217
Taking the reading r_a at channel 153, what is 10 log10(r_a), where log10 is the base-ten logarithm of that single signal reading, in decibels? 22.0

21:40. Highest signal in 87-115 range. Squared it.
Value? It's 25281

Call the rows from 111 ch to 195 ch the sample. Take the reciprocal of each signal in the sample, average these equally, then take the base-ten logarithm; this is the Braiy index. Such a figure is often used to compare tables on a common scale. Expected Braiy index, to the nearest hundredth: -2.20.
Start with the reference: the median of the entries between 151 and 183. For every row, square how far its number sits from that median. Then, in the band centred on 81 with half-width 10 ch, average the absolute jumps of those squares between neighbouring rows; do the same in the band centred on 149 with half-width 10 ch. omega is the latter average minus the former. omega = -424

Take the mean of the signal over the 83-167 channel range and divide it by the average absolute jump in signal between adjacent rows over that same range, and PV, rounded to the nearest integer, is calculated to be 28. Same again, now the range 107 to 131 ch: 19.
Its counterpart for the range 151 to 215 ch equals 30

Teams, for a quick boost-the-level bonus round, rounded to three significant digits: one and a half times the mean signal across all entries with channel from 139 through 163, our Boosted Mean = 232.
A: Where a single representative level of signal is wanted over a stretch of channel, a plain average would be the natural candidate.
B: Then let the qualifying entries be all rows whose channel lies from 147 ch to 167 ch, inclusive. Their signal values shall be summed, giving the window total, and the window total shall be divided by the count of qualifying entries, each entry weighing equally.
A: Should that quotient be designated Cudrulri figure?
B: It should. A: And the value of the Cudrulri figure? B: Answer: 160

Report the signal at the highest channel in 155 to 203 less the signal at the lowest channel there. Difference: 36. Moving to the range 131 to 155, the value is 10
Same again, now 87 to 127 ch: -3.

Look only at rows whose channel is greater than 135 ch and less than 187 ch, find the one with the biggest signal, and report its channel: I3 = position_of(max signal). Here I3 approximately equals 185 ch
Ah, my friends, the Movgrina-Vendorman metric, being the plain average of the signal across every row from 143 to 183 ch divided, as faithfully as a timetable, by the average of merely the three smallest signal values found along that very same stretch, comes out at 1.061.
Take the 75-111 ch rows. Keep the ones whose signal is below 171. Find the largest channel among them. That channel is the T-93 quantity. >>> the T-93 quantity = 109 ch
